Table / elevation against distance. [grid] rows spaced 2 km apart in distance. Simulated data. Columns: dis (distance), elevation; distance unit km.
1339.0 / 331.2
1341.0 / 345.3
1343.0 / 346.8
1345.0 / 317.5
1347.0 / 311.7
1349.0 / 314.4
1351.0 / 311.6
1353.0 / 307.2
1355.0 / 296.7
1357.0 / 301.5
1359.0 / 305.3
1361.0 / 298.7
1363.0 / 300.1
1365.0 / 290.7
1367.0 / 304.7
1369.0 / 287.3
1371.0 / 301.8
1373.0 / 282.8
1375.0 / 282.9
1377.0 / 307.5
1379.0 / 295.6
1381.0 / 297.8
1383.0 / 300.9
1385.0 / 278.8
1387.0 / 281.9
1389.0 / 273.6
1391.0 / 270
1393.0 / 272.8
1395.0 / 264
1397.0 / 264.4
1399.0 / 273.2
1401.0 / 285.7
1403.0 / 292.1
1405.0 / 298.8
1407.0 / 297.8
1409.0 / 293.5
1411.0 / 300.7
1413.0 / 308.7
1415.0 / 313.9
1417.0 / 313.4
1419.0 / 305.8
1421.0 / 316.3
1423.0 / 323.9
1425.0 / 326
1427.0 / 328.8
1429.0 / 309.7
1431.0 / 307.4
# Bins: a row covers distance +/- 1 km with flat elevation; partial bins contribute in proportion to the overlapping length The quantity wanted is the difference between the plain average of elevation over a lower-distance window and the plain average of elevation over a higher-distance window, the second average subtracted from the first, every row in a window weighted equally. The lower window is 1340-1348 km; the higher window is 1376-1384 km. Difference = 30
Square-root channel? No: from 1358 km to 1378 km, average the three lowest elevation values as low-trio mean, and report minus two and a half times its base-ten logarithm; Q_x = -6.13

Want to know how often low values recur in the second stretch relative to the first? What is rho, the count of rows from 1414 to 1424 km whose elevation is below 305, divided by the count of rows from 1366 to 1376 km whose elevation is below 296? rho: 0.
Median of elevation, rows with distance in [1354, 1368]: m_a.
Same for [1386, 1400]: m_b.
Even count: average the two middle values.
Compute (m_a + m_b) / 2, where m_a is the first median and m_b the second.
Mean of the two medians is 286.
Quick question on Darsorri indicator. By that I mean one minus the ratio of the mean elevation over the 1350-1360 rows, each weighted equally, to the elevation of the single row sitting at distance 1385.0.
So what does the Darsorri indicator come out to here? -0.092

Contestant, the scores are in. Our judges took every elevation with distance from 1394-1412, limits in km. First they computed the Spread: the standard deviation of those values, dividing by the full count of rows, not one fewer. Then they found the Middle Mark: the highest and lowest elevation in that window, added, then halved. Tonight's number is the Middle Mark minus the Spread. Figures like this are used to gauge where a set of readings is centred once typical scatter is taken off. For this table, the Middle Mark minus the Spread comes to 269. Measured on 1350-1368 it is 295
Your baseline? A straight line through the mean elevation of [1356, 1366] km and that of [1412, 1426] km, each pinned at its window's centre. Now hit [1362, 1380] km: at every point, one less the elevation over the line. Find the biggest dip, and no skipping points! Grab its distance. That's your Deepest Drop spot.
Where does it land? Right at 1375.0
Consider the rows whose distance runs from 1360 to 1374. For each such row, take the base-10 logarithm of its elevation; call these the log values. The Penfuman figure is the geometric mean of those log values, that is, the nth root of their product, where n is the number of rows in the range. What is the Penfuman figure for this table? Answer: 2.470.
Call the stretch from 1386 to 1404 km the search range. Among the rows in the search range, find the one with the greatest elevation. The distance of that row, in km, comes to 1403.0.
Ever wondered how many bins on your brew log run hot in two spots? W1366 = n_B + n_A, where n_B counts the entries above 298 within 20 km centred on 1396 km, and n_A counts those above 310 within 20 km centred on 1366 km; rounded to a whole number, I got 1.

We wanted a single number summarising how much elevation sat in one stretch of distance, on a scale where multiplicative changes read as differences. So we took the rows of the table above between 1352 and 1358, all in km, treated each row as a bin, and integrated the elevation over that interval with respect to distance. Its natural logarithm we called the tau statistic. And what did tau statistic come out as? 7.50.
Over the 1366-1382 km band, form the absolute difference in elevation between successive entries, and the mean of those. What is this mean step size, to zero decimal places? 13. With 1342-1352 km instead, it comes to 10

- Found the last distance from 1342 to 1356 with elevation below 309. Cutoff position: 1355.0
